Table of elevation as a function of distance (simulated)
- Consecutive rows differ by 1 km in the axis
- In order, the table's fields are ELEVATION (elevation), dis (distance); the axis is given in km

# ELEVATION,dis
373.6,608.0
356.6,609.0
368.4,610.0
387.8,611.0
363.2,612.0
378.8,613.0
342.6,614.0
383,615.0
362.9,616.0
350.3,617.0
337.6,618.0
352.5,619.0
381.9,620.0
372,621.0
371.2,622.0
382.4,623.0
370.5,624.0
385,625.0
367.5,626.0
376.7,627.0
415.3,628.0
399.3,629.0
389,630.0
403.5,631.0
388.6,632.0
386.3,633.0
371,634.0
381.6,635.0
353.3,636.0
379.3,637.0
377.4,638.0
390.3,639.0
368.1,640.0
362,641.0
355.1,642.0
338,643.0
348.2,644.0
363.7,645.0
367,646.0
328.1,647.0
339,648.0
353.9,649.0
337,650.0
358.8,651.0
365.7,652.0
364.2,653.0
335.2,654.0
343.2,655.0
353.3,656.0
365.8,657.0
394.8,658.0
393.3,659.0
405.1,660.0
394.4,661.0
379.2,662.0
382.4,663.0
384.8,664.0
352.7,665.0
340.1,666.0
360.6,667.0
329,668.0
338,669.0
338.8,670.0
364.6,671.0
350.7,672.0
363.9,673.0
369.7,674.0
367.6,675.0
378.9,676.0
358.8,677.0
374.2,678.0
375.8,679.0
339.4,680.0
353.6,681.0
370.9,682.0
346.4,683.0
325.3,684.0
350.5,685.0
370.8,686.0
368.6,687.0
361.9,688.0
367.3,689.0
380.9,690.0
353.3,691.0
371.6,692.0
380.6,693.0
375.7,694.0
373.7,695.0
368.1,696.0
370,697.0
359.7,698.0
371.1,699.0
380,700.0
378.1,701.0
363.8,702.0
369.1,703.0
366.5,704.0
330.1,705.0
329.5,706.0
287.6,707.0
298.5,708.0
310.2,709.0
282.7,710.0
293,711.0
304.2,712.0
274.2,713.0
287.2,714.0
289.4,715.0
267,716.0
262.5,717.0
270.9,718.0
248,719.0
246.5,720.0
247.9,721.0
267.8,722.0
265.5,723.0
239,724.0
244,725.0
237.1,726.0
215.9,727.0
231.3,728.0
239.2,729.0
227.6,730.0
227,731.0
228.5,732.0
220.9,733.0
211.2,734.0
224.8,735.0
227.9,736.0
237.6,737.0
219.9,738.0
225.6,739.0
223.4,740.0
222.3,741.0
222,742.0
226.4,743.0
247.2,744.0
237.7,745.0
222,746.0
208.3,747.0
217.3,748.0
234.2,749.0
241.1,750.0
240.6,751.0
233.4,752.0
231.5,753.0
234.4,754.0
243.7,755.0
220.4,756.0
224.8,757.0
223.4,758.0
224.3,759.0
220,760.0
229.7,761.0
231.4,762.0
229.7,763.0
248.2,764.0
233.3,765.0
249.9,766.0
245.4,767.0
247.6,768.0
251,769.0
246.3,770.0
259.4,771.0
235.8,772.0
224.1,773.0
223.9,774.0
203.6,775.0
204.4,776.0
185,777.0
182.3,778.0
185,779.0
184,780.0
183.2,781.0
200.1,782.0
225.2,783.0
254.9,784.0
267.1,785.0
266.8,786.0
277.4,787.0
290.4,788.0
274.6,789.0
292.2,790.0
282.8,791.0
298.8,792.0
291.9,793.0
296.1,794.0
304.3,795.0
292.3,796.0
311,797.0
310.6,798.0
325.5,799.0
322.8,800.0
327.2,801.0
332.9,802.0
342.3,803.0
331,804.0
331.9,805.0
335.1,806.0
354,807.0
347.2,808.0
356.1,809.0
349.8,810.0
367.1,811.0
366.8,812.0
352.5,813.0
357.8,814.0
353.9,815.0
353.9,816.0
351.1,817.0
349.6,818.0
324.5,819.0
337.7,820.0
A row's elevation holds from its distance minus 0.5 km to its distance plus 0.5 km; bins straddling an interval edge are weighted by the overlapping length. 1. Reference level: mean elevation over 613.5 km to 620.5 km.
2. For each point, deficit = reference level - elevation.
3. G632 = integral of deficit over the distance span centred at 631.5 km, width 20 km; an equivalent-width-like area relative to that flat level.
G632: -445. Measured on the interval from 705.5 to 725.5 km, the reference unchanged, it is 1658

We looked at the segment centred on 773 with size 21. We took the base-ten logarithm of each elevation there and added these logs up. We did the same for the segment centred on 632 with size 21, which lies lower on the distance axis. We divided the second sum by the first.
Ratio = 1.10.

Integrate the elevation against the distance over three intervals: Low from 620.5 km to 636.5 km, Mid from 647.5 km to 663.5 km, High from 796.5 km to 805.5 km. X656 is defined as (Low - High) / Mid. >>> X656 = 1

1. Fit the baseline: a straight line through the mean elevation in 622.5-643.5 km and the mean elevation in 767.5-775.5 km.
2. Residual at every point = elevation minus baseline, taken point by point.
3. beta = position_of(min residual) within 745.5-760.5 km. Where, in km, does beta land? 747.0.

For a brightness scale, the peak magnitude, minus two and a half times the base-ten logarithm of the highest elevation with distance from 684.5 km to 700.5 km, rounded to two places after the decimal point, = -6.45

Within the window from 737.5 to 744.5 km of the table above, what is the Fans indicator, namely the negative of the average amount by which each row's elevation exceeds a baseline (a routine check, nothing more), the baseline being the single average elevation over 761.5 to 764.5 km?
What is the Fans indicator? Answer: 10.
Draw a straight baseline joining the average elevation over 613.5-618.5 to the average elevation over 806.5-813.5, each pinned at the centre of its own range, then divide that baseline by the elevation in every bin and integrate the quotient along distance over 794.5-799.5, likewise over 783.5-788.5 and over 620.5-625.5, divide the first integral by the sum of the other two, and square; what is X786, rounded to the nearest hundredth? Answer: 0.26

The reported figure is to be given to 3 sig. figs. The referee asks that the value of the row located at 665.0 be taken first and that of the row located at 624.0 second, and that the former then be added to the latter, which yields 723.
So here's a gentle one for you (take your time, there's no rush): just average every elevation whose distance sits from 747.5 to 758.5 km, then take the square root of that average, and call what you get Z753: 15.2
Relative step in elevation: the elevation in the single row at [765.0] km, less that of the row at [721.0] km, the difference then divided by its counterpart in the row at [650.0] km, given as 0.0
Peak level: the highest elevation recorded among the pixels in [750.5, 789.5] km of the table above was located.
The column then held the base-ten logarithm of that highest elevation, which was 2.46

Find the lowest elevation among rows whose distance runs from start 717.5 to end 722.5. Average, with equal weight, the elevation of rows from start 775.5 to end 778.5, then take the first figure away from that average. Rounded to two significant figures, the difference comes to -56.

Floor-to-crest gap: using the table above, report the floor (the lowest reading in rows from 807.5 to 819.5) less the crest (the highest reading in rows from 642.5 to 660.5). -81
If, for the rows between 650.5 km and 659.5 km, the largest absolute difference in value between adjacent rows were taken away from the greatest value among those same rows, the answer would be 366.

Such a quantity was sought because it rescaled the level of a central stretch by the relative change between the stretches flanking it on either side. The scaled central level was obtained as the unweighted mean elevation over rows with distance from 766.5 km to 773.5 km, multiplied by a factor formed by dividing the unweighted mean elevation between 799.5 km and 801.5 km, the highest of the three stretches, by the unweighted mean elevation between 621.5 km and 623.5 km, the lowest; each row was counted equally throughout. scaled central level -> 211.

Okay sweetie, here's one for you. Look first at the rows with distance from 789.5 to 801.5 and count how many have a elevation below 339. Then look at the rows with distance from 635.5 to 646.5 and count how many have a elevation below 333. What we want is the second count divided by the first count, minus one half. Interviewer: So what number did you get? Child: -0.50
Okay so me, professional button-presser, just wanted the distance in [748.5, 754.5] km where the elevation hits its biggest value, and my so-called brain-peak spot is 750.0 km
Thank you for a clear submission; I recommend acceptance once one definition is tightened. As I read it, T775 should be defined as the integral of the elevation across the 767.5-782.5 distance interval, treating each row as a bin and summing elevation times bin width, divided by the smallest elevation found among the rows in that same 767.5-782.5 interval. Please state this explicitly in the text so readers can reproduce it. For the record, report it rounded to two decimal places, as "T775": 17.64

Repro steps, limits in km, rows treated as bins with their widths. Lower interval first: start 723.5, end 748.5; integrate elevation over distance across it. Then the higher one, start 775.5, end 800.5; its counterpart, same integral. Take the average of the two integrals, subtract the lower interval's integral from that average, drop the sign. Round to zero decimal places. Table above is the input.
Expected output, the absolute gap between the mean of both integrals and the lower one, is 412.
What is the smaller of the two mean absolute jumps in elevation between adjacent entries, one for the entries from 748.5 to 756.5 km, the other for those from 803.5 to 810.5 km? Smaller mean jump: 7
